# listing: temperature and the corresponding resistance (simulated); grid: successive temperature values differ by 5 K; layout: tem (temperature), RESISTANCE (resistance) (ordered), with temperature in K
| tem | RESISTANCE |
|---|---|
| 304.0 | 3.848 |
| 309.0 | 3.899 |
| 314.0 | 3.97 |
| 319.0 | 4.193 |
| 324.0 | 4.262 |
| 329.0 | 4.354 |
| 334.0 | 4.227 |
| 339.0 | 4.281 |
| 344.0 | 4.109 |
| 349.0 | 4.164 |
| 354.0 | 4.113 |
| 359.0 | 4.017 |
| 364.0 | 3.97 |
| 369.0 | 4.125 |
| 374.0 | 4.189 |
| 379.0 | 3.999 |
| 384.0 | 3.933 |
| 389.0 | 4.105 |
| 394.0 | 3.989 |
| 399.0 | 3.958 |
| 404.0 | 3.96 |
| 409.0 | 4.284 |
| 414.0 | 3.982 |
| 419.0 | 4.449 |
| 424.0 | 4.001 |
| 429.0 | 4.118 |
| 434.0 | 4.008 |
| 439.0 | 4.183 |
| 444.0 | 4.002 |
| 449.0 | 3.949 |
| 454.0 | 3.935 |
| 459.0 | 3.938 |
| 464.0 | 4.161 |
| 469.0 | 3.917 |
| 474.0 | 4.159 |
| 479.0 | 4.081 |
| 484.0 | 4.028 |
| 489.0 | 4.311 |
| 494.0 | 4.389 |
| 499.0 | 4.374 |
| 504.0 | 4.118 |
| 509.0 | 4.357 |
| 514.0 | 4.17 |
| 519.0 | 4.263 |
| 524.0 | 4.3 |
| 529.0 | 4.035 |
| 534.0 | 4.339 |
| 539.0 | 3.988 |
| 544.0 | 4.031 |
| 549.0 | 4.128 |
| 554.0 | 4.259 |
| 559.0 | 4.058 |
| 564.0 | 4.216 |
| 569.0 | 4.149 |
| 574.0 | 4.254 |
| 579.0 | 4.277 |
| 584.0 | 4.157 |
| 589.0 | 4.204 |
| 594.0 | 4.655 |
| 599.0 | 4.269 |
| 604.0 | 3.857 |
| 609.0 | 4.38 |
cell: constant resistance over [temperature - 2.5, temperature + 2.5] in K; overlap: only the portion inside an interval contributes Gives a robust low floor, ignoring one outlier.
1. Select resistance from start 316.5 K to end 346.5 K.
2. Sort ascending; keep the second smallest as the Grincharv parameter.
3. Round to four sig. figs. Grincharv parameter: 4.193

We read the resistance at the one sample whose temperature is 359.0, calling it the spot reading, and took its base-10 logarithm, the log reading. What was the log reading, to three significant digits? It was 0.604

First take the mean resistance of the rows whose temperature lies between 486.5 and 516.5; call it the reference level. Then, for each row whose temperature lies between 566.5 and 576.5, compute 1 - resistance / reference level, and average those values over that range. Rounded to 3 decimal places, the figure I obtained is 0.020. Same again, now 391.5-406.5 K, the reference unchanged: 0.074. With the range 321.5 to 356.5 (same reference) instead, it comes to 0.017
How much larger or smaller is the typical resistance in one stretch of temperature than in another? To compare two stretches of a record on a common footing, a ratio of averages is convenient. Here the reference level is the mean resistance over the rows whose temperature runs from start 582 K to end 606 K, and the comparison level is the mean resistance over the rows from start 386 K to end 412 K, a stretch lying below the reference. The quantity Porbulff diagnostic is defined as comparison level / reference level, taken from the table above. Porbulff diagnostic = 0.96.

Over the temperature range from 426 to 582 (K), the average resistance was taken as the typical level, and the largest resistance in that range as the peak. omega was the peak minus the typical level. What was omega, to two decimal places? 0.24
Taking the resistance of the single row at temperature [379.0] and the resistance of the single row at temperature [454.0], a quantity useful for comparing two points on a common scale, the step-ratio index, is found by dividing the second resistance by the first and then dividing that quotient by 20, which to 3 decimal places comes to 0.049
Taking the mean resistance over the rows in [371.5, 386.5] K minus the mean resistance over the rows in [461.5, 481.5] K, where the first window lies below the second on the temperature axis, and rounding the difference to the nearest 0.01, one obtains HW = -0.04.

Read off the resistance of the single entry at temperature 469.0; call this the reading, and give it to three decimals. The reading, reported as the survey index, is 3.917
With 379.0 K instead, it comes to 3.999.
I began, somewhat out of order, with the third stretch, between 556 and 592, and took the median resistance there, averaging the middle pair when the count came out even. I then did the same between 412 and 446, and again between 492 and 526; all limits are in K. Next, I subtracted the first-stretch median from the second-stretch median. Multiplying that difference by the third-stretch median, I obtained 1.2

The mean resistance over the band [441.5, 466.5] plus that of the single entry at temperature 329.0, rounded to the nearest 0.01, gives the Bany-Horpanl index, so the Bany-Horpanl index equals 8.35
